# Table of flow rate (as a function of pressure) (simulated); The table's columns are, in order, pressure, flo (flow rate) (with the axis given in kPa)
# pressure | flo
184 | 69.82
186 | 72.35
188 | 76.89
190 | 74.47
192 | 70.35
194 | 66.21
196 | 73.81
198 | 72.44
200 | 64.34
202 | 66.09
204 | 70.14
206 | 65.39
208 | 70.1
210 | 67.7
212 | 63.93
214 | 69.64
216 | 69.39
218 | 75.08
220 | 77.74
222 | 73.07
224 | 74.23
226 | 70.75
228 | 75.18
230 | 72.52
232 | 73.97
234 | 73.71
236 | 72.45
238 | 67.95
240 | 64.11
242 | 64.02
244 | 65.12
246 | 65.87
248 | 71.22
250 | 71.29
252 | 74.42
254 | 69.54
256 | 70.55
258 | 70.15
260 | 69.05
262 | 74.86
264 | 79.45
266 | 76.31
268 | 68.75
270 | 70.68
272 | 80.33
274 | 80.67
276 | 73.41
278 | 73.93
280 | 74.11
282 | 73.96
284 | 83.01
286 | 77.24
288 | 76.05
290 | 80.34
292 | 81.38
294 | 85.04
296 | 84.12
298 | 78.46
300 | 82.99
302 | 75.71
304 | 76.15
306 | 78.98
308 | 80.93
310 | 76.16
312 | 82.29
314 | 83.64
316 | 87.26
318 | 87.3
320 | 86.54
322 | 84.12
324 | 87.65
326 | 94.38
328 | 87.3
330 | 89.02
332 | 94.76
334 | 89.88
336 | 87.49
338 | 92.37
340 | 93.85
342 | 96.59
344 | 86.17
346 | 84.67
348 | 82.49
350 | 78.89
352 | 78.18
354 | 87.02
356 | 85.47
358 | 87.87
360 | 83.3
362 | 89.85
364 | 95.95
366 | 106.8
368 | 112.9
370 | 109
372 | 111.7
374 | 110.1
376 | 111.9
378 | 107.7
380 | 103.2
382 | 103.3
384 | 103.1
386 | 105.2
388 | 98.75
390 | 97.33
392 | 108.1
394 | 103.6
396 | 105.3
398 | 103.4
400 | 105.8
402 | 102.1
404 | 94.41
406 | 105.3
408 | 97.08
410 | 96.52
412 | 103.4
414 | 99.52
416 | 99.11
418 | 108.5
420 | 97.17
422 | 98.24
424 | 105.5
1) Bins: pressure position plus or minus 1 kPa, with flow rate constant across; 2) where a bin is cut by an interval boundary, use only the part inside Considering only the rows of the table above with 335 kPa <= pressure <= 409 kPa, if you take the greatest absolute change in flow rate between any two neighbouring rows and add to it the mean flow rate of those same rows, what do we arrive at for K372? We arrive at 109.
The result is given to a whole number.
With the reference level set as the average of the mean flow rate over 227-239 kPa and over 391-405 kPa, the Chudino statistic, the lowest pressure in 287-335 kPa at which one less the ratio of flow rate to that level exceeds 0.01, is 288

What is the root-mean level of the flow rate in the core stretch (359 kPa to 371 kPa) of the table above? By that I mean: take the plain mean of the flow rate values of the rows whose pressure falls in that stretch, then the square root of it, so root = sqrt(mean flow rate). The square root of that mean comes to 10.0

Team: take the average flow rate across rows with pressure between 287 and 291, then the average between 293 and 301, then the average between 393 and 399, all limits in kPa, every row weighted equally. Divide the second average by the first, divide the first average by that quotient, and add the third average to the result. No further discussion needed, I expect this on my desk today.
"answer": 178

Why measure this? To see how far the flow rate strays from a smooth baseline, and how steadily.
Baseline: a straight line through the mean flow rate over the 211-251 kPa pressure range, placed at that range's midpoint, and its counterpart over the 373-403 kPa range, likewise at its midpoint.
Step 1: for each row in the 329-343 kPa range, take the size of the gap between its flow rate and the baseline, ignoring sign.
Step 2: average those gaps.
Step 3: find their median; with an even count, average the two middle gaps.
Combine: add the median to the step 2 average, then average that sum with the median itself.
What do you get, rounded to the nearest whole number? 4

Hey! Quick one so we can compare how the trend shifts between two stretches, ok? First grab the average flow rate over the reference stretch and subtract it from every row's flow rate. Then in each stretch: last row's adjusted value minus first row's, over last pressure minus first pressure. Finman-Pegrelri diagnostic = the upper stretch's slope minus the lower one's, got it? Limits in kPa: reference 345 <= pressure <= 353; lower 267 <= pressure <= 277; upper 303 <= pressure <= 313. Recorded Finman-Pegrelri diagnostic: 0.2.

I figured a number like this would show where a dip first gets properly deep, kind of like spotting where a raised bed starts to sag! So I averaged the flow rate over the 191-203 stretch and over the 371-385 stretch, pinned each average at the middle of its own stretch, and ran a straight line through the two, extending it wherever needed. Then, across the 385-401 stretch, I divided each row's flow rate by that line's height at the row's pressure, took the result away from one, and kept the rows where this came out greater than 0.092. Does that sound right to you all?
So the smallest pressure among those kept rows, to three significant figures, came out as 388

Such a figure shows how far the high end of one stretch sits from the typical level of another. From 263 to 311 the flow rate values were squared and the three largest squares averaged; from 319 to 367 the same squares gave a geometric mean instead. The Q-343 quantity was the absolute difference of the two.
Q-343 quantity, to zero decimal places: 779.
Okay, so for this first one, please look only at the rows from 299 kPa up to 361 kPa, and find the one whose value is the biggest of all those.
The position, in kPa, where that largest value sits 342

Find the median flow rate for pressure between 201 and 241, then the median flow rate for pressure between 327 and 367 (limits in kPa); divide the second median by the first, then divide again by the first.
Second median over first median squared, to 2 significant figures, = 0.018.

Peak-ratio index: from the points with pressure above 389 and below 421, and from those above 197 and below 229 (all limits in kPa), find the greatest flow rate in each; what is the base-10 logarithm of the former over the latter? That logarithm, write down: 0.14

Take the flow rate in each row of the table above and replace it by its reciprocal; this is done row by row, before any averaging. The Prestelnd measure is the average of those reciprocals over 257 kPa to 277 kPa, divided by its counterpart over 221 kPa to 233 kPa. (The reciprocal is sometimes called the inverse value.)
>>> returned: 0.99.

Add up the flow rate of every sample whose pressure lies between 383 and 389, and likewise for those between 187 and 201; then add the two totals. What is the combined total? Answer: 806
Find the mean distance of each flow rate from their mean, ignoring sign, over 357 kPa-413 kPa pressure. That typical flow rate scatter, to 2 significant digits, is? 5.7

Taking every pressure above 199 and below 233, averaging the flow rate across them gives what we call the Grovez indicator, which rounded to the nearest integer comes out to 71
